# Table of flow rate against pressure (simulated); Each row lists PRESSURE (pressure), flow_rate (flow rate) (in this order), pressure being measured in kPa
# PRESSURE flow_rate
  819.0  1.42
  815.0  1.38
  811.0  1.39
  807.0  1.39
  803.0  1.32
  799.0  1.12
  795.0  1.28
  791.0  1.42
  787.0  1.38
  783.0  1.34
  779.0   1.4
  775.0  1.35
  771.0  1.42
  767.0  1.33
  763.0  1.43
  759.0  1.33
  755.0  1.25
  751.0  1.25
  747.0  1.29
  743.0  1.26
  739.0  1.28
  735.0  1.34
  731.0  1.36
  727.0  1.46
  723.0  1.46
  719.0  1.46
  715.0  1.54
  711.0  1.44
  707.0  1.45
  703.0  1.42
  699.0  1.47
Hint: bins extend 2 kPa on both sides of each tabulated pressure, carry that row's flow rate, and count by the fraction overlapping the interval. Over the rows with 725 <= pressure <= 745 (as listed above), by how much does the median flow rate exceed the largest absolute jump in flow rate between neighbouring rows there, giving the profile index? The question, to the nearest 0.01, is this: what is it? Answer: 1.24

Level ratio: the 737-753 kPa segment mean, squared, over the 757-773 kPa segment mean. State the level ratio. 1.17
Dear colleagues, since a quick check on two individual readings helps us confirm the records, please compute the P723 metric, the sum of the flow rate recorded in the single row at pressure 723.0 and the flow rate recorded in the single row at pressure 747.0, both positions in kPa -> 2.75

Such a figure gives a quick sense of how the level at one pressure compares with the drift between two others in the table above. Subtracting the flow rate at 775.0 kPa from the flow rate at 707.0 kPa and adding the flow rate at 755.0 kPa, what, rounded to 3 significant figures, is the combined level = 1.35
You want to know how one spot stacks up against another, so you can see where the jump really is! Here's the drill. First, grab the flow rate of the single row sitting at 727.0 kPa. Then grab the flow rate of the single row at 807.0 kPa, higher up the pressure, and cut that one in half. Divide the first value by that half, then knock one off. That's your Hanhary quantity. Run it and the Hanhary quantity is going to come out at 1.10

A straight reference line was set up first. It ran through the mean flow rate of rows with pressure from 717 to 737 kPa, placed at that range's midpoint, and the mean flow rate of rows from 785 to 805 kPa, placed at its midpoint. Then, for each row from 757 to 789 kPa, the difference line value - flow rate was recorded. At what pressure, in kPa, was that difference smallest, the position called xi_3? 771.0 kPa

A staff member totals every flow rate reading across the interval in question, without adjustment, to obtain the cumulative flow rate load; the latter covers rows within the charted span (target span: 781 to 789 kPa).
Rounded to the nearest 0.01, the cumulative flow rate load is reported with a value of 2.72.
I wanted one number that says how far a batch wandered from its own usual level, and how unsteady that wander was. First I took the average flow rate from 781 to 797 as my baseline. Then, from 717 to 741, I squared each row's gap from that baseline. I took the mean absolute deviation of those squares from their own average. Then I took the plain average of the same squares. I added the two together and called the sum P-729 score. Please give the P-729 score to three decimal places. 0.011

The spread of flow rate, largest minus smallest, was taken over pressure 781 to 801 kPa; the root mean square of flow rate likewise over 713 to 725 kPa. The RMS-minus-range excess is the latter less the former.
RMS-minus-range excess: 1.19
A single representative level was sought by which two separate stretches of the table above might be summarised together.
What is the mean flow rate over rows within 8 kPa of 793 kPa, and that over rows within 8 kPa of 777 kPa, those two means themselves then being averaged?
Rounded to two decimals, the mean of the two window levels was 1.34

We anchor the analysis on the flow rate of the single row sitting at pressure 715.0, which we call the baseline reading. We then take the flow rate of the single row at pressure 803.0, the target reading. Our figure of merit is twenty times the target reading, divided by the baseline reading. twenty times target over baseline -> 17.1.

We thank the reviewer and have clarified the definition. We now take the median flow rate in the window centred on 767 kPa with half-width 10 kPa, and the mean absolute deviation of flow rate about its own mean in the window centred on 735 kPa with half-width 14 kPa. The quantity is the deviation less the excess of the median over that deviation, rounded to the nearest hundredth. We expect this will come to -1.22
